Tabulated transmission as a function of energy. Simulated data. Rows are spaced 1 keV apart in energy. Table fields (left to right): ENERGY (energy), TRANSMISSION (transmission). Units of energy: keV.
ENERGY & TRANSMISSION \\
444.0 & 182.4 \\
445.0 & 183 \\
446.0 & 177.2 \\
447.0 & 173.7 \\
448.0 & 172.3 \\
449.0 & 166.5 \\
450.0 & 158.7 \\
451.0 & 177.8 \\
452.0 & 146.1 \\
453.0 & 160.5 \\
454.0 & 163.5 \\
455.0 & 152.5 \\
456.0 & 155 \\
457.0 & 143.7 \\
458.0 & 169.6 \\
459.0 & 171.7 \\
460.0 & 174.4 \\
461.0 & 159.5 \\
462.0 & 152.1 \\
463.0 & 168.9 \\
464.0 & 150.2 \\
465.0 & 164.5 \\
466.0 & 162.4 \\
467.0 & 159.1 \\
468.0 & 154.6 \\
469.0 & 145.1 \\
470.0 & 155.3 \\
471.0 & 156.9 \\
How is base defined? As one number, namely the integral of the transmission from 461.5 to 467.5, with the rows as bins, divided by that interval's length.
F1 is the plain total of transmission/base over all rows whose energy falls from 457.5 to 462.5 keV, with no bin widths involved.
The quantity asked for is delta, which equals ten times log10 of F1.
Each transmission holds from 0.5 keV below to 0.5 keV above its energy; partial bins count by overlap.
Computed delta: 7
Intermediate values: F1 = 5.2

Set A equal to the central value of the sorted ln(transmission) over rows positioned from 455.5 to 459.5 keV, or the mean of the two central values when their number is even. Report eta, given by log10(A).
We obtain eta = 0.707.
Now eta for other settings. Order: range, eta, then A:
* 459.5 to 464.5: 0.705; 5.07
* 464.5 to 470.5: 0.704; 5.06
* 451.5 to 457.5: 0.702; 5.04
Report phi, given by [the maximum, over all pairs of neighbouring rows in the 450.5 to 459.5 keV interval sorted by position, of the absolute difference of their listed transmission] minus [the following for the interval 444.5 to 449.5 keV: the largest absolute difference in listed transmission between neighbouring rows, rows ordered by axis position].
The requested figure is 26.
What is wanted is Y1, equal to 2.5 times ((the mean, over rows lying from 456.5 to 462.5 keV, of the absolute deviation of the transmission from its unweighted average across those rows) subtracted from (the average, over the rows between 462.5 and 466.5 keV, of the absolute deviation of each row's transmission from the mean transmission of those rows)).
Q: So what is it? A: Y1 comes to -11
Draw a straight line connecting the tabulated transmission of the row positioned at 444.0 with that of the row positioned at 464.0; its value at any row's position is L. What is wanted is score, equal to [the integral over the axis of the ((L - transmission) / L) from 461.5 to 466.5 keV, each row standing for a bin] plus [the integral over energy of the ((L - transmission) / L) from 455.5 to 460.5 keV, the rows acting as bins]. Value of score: -0.42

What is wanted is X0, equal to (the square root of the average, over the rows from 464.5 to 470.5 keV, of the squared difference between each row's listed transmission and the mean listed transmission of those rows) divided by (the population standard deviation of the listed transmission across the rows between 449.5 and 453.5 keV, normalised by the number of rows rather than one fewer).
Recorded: 0.56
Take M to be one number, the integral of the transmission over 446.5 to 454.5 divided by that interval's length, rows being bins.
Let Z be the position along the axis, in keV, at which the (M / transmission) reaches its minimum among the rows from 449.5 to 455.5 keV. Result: 451.0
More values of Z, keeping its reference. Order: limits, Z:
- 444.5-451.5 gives 445.0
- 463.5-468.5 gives 465.0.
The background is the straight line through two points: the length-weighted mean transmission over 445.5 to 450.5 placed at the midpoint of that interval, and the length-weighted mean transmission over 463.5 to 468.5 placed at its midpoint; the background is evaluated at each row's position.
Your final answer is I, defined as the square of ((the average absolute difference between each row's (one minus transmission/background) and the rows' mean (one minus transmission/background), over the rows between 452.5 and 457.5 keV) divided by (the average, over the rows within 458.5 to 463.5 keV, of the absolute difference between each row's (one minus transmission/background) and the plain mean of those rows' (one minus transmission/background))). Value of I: 0.5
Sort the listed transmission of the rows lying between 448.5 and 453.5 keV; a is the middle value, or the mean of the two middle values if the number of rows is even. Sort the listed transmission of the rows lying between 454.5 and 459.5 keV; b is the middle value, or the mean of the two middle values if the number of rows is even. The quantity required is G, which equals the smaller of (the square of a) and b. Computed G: 155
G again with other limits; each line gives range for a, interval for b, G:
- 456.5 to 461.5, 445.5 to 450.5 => 172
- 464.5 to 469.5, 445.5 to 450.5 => 172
